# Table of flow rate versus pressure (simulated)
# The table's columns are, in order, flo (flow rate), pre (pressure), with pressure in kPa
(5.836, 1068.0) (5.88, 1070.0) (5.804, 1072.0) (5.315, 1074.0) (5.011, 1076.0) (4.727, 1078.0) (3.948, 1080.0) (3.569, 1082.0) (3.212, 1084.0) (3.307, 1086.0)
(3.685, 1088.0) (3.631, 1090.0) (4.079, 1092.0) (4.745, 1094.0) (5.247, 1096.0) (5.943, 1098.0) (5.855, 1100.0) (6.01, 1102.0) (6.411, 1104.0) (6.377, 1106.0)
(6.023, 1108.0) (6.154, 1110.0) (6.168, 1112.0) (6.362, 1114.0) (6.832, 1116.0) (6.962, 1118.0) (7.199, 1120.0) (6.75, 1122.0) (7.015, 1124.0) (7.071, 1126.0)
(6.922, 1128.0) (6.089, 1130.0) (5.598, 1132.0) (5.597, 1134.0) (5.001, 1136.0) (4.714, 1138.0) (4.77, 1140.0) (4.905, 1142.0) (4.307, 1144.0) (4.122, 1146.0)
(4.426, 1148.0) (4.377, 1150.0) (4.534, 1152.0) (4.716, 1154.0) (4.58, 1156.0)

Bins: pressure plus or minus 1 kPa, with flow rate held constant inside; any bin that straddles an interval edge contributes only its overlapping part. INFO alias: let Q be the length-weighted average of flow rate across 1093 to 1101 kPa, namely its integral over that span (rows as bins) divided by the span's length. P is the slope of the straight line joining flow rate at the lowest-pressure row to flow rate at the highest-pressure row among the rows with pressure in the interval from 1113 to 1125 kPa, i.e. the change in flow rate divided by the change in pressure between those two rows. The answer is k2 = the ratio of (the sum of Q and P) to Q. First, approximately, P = 0.07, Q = 5.4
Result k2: 1.012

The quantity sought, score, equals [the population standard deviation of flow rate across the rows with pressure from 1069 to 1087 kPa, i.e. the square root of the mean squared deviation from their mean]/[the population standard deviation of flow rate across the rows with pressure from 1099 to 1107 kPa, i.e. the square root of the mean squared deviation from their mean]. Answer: 4.2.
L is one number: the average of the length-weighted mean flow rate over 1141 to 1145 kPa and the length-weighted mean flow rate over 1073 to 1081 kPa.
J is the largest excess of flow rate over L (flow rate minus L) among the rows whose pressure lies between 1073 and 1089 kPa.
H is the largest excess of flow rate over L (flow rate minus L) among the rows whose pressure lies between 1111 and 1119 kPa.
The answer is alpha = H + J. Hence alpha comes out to 2.9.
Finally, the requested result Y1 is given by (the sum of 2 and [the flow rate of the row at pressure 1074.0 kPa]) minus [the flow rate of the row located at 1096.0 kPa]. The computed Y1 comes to 2.1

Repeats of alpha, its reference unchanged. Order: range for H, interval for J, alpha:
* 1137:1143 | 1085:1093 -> -0.4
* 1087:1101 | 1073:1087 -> 1.9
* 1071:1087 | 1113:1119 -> 3.4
